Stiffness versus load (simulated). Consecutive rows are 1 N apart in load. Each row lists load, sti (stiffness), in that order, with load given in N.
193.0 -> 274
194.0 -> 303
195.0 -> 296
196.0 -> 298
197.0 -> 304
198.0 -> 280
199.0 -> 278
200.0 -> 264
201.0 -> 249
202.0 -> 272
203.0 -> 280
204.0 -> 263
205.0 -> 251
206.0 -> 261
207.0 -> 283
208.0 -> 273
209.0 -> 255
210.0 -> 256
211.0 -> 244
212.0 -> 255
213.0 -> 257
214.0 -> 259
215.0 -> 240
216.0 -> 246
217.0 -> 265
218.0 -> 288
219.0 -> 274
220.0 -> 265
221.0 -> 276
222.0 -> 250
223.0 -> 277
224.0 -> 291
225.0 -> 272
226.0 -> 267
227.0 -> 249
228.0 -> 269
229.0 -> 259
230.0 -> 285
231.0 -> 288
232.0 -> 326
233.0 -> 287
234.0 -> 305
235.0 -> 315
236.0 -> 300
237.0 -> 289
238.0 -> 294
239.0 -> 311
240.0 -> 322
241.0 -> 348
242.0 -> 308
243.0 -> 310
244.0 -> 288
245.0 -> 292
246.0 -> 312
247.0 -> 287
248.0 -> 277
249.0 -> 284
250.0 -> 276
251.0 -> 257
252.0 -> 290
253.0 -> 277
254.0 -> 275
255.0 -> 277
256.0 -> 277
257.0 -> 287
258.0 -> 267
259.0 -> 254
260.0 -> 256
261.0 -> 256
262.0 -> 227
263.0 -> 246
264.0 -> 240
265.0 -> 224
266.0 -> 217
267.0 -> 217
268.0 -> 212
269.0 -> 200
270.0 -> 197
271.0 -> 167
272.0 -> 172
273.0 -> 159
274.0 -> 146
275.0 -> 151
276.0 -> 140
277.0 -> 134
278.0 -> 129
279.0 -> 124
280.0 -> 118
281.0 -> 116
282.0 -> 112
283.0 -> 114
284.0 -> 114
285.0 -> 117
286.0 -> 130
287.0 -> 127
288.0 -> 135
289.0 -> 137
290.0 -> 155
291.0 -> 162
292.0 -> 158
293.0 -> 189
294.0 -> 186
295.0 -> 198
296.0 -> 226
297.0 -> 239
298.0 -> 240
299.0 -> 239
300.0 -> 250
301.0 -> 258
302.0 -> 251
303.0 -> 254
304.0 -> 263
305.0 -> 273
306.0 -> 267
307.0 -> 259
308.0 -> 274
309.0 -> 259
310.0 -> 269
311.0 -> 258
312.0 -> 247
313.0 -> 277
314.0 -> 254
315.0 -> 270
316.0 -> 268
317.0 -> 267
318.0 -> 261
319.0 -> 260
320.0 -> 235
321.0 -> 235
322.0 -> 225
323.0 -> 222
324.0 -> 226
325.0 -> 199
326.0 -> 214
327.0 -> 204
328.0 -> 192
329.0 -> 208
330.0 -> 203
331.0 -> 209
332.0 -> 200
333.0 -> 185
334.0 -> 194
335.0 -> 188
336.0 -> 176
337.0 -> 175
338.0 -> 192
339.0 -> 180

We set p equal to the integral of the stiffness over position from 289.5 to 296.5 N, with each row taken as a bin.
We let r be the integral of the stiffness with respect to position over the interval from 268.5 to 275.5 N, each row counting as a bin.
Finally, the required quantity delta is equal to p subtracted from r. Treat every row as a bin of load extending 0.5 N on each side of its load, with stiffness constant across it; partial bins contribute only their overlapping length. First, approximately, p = 1274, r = 1192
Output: -82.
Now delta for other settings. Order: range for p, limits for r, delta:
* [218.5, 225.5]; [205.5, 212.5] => -78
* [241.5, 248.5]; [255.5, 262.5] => -250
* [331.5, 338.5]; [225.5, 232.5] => 633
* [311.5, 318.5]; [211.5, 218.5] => -34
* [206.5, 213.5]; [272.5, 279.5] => -840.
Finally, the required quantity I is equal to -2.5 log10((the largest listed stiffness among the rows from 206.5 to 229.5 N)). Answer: -6.16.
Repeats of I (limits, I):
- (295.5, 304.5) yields -6.05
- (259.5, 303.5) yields -6.03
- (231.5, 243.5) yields -6.35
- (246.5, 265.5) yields -6.16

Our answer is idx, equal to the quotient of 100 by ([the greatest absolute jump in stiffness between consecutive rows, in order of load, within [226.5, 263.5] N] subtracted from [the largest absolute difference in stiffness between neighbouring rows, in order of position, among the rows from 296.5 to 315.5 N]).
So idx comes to -10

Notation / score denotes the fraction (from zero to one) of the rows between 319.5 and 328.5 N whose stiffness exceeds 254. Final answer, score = 0.00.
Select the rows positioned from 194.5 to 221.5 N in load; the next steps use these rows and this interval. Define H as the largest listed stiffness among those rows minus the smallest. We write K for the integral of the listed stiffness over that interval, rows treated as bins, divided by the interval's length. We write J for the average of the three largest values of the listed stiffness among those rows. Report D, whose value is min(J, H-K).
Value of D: -204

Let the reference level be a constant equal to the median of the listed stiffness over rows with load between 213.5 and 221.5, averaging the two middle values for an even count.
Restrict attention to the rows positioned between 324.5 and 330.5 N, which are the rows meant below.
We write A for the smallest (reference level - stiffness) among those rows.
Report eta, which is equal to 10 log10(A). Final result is 17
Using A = 51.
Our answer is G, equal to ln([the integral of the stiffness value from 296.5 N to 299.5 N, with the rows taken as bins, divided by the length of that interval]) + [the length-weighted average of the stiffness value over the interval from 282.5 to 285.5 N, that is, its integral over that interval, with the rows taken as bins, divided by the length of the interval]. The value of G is 120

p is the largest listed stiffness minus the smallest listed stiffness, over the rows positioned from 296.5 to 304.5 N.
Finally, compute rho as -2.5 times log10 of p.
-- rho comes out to -3.45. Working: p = 24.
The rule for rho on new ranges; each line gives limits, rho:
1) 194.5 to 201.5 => -4.35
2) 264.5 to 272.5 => -4.39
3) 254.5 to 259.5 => -3.80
